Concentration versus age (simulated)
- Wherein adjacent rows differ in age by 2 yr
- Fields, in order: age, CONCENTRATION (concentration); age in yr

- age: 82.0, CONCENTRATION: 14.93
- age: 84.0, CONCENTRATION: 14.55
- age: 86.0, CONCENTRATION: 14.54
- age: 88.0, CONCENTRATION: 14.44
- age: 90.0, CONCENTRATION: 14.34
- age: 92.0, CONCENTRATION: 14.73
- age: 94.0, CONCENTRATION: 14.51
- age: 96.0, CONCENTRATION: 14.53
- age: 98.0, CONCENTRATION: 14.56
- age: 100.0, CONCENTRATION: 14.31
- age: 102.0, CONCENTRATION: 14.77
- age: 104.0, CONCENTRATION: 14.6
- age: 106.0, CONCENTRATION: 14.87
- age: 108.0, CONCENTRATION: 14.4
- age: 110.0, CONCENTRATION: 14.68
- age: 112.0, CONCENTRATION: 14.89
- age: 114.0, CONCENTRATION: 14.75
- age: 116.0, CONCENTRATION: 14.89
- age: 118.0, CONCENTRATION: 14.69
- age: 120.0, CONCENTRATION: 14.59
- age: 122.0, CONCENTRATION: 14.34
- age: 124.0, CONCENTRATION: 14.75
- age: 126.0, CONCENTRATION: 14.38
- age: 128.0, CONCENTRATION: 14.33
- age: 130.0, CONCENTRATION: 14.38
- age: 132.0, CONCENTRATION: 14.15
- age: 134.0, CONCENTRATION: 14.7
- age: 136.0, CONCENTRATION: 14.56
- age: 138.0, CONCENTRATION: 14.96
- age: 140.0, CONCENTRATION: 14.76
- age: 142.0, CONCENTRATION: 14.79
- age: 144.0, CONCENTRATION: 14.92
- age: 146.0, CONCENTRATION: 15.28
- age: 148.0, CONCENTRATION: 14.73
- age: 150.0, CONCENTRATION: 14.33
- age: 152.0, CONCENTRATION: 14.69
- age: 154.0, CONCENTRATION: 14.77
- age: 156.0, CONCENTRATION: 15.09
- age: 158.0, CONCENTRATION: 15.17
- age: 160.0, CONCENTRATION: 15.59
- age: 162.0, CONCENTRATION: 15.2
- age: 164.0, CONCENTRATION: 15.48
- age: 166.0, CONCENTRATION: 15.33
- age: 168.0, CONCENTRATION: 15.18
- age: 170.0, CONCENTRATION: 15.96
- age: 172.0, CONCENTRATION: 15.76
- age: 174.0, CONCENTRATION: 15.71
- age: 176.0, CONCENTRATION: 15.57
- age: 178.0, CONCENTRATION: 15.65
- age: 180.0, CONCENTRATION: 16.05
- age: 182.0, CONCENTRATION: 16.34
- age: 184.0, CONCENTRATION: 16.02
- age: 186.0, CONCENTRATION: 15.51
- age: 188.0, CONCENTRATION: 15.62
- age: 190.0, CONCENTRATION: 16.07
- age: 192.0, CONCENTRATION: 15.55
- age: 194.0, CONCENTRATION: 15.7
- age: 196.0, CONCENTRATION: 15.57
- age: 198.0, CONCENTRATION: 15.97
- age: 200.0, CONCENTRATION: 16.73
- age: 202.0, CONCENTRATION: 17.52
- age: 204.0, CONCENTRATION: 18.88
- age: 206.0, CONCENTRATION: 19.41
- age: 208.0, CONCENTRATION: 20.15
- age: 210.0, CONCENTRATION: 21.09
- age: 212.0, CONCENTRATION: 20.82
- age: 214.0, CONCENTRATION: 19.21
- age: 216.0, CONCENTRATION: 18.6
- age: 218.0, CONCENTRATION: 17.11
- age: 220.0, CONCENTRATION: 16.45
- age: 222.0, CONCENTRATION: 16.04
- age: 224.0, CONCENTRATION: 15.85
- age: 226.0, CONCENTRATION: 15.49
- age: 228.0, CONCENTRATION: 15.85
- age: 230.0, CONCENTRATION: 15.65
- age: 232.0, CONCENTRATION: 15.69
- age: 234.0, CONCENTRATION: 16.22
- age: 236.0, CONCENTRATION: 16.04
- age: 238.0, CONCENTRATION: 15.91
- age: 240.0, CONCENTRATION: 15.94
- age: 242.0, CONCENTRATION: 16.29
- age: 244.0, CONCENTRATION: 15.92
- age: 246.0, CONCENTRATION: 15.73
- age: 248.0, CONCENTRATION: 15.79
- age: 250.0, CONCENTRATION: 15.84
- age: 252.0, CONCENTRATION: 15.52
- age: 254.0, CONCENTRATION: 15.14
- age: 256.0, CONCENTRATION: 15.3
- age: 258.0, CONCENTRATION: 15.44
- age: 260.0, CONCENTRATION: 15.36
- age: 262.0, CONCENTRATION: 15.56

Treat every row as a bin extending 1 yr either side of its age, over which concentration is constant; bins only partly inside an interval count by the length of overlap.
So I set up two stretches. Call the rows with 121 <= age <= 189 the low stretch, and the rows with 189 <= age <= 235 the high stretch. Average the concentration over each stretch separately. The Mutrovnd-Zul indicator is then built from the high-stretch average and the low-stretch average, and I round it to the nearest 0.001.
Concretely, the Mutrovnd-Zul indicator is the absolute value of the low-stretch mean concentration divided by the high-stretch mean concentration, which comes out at 0.879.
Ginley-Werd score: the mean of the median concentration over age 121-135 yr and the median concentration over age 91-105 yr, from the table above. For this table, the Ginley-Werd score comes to 14.5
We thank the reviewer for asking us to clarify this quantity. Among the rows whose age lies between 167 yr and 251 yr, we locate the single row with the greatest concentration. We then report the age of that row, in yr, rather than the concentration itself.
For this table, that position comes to 210.0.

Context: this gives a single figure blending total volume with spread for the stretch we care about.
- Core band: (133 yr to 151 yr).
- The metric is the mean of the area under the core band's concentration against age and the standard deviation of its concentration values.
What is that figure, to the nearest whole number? 133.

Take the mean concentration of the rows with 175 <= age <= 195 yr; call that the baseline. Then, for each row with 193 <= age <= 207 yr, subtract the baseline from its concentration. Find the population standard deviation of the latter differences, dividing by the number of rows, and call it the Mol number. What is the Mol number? 1.43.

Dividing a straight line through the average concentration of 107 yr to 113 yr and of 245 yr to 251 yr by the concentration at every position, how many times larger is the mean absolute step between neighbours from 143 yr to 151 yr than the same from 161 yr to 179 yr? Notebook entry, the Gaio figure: 2.0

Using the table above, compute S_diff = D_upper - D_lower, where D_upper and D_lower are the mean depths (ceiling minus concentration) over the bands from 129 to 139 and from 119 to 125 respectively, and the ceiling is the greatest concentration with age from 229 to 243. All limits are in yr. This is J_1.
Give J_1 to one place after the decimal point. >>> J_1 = 0.0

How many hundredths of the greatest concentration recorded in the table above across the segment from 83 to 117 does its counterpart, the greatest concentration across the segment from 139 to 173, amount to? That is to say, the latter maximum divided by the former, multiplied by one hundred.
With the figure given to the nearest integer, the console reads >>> 107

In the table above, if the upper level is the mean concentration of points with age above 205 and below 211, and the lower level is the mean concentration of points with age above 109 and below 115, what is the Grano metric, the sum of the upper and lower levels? 35.0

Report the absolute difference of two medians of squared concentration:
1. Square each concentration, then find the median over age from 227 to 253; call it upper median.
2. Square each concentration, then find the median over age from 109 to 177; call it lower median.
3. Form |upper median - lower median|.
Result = 33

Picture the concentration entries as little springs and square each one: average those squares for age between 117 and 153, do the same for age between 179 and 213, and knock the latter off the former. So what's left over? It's -87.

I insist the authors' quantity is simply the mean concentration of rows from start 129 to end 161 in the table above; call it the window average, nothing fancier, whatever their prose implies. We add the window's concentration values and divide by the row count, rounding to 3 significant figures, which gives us 14.8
